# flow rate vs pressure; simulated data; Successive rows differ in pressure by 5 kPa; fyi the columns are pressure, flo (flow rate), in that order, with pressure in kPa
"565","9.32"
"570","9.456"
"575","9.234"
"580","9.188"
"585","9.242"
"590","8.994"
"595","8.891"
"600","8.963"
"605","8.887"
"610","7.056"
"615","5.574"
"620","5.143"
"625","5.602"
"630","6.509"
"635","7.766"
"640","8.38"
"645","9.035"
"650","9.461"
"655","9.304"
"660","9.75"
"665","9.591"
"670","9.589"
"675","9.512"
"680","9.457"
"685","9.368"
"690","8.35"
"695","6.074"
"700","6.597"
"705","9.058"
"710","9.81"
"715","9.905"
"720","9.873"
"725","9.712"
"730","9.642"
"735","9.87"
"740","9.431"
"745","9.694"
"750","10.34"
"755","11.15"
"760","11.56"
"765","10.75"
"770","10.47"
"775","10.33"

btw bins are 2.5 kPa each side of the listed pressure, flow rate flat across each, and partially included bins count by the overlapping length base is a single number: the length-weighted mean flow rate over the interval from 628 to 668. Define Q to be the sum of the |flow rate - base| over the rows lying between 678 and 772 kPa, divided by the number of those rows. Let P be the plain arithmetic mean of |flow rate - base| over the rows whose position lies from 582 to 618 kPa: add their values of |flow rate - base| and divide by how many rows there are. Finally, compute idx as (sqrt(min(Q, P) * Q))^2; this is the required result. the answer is 1.15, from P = 0.9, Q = 1.32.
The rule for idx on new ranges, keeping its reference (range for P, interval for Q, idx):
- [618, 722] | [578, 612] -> 0.22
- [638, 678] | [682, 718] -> 0.79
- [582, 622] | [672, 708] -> 1.18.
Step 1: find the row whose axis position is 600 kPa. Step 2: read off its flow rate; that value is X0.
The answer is 8.963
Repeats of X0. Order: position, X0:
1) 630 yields 6.509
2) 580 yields 9.188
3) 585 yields 9.242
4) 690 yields 8.35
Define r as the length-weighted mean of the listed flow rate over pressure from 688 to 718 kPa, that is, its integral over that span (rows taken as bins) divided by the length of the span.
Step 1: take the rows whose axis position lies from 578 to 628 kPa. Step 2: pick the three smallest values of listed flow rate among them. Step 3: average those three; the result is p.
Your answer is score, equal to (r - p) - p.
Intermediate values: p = 5.4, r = 8.32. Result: -2.6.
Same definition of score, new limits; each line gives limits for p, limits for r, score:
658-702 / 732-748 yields -4.3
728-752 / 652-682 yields -9.6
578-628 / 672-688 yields -1.5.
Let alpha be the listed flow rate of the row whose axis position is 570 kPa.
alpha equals 9.456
